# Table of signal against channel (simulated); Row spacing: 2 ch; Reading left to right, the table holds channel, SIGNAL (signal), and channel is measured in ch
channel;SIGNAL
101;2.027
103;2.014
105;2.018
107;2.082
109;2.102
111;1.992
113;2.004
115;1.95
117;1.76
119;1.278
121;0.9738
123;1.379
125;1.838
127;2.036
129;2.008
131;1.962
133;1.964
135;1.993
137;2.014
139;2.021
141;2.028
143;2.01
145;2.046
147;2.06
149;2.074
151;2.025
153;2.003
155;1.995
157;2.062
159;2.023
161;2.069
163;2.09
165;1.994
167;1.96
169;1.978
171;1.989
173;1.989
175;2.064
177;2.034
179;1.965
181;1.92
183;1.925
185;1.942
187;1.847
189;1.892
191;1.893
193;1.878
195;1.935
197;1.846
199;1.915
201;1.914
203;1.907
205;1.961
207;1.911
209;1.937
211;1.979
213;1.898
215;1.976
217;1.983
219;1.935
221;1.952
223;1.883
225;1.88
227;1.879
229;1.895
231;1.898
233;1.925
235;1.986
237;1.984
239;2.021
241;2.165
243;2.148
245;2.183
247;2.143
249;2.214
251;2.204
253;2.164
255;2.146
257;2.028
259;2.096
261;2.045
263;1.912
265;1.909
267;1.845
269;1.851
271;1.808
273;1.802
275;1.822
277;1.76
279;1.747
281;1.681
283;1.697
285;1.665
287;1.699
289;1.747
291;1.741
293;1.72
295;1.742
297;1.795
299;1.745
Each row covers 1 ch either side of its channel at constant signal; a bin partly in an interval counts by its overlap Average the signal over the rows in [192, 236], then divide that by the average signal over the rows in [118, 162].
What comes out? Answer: 1.01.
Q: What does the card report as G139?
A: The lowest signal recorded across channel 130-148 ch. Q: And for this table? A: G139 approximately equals 1.962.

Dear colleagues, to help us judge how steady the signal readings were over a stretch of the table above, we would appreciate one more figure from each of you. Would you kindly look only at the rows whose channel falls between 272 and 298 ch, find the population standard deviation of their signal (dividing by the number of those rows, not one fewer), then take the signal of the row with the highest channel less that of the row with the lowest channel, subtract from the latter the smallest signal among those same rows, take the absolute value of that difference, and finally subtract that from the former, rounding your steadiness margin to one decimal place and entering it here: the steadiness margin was -1.6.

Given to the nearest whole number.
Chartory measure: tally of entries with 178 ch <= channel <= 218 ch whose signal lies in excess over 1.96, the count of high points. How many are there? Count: 5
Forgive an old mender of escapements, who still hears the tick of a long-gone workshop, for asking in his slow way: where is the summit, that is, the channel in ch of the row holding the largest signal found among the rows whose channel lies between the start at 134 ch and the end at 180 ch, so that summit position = 163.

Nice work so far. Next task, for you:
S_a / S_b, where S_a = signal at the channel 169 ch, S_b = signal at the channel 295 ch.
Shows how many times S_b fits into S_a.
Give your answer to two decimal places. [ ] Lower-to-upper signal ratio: 1.14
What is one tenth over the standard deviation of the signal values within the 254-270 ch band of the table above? 0.9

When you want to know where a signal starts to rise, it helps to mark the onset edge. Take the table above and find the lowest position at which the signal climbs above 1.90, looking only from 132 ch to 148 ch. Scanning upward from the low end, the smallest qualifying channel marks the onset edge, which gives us 133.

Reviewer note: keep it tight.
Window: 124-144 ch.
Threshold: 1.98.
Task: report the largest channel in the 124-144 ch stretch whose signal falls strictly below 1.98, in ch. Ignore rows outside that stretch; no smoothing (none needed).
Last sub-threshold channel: 133 ch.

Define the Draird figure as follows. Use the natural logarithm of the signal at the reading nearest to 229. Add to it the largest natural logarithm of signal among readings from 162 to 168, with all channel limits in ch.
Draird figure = 1.38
